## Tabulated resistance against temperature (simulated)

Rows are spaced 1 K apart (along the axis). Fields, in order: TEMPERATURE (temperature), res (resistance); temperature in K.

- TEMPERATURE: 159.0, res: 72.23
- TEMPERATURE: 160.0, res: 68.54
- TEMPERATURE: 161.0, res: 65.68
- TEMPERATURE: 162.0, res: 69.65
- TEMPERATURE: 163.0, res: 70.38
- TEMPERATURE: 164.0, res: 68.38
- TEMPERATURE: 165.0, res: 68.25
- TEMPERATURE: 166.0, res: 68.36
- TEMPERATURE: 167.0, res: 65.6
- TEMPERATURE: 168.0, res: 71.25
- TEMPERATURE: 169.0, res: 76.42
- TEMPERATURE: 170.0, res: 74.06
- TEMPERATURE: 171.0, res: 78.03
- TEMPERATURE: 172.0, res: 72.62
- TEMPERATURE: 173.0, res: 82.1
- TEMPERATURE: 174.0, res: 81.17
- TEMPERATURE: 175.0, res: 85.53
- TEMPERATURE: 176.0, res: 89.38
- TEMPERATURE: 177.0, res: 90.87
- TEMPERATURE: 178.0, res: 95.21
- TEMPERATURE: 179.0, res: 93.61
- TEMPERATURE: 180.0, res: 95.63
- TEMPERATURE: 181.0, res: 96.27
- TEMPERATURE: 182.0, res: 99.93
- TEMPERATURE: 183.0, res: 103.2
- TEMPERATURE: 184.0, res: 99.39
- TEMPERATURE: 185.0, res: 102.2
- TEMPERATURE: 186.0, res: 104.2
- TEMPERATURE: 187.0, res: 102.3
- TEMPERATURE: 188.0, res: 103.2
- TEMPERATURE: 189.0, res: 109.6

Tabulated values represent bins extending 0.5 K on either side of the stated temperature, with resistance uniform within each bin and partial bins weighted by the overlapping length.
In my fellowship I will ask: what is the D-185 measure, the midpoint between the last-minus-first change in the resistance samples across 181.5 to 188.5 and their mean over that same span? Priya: 53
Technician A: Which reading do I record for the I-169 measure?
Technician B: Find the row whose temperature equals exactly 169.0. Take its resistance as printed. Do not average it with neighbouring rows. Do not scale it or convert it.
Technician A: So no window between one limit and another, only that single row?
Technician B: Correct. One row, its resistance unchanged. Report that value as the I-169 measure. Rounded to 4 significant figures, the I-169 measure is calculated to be 76.42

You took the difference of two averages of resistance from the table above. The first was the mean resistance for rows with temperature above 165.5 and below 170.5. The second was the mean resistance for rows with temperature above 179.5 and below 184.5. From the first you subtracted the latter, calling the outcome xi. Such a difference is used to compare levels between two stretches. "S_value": -28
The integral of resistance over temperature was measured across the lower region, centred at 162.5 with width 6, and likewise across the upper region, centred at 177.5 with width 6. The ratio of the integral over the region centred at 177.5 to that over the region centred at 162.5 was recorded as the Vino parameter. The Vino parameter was 1.34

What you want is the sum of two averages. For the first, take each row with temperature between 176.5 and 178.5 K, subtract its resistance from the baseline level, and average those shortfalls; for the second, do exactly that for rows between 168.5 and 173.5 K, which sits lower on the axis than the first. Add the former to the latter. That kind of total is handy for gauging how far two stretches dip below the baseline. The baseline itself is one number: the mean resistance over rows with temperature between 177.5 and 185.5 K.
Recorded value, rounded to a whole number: 27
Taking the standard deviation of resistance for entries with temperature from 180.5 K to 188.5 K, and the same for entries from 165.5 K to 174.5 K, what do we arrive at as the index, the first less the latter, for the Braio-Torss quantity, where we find -3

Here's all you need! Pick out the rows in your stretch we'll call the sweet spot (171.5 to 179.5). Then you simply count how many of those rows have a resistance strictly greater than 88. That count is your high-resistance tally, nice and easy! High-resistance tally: 4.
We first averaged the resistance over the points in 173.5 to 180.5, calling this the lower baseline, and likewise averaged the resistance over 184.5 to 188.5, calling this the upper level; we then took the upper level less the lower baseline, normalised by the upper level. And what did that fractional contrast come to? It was 0.12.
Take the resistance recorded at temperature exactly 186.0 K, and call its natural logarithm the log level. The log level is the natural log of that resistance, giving 4.65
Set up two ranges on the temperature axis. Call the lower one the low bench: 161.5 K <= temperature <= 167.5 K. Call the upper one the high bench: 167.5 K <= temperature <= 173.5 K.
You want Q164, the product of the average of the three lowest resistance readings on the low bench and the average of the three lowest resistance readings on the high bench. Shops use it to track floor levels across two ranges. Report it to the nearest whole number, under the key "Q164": 4896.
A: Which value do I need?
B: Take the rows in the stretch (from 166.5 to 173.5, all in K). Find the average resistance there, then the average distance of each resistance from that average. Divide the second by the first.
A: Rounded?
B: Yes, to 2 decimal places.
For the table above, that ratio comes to 0.05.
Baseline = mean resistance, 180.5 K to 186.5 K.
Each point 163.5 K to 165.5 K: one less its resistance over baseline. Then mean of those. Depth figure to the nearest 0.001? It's 0.323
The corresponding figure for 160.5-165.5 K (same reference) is 0.321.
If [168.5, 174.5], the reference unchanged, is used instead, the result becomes 0.233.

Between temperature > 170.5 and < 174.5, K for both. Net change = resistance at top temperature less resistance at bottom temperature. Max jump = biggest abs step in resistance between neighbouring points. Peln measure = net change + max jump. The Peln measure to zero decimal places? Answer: 13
